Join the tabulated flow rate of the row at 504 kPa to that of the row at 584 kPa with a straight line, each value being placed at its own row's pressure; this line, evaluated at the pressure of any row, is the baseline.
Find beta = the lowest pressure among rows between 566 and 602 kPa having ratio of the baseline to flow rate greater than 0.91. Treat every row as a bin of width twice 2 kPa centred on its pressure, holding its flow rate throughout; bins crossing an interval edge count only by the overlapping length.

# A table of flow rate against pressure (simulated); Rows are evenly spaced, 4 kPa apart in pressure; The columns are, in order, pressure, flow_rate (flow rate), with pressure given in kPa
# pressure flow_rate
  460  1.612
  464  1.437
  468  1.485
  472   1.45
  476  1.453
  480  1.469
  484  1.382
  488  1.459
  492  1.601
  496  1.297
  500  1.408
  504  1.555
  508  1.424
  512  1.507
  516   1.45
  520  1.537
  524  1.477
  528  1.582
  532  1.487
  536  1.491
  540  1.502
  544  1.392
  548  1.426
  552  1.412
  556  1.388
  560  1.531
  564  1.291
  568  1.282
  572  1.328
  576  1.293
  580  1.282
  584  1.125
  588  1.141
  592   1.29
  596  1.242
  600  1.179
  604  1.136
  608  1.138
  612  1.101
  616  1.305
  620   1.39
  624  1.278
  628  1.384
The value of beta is 568 kPa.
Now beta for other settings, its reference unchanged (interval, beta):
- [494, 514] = 496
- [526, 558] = 532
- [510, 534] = 512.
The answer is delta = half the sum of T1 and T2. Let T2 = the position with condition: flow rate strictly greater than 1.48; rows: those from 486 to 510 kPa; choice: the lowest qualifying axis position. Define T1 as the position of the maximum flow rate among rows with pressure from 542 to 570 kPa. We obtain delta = 526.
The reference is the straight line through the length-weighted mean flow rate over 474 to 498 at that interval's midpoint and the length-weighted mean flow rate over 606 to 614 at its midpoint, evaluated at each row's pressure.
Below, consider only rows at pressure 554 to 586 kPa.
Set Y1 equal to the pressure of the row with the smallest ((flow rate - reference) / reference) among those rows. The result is 584 kPa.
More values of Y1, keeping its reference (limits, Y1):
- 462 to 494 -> 484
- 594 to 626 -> 612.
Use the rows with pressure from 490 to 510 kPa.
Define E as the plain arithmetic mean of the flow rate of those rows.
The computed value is 1.46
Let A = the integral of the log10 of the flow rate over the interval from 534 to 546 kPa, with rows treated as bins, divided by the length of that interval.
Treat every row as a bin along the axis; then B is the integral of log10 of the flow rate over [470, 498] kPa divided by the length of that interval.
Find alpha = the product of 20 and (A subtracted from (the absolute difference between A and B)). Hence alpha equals -3.2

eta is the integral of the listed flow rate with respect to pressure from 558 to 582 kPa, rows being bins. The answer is 32.0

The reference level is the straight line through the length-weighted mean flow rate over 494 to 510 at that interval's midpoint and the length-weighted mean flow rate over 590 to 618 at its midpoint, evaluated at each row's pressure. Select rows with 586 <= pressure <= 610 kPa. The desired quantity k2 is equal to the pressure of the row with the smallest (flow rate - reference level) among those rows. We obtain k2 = 588 kPa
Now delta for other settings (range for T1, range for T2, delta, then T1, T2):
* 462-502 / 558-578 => 526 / 492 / 560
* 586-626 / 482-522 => 556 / 620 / 492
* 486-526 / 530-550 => 512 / 492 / 532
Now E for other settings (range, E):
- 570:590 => 1.23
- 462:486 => 1.45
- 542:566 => 1.41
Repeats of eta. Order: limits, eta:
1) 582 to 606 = 28.5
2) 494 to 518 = 34.6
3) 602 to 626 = 29.4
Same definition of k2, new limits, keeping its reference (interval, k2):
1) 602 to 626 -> 612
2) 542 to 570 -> 568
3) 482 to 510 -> 496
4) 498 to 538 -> 500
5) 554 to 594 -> 584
